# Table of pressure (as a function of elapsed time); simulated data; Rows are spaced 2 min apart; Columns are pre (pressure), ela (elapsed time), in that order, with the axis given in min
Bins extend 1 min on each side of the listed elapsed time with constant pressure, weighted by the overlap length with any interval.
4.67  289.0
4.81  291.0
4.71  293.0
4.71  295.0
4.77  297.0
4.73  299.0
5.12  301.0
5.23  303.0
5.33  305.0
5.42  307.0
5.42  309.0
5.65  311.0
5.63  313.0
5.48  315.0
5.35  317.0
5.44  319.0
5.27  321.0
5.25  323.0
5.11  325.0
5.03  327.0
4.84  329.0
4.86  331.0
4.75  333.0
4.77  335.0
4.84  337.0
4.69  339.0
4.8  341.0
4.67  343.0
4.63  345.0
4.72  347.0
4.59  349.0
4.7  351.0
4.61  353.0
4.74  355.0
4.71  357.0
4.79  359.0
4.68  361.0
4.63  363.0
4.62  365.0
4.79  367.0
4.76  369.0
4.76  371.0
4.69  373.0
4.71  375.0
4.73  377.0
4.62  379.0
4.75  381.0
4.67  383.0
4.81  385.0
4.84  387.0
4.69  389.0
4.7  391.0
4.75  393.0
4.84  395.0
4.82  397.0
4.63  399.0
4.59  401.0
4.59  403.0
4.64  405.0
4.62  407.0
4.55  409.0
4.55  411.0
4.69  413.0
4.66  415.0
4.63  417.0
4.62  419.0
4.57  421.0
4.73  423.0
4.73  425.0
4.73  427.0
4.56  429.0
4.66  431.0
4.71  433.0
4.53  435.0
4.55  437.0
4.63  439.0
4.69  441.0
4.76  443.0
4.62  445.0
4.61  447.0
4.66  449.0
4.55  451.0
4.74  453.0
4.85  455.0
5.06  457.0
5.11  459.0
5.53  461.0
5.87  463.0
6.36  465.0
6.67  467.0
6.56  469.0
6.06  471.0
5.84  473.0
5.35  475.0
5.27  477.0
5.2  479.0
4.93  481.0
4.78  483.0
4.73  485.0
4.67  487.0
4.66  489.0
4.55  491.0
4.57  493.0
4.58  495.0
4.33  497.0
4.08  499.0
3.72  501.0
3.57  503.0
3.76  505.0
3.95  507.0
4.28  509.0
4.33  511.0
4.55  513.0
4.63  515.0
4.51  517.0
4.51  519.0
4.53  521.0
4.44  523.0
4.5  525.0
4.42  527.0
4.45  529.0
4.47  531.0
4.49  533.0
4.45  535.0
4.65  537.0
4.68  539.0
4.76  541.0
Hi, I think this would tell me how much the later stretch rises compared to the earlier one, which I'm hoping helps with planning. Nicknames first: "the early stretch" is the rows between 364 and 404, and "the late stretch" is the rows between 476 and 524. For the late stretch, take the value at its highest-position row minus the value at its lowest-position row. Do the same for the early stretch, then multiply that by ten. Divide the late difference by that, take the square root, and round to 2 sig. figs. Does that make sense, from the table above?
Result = 1.7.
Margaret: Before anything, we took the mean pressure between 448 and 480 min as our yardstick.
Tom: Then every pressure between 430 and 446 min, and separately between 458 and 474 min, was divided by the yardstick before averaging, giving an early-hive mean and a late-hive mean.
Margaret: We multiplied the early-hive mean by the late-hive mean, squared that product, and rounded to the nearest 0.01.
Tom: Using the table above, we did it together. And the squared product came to 0.86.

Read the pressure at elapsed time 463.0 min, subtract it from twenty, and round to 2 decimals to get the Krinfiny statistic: 14.13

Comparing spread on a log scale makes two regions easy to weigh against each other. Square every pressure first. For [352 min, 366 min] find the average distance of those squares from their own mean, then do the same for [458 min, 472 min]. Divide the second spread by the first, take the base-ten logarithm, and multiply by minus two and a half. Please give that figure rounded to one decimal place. -2.5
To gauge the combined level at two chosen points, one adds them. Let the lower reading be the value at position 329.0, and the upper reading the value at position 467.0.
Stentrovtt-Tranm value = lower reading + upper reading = 11.5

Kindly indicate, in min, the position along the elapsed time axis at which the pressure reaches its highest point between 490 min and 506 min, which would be 495.0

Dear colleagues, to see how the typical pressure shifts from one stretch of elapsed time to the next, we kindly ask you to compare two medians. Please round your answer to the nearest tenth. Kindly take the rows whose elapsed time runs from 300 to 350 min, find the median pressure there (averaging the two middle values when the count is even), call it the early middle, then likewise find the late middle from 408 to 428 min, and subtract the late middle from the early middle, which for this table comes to 0.5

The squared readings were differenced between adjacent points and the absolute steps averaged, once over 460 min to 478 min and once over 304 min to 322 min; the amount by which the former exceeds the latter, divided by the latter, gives 2.2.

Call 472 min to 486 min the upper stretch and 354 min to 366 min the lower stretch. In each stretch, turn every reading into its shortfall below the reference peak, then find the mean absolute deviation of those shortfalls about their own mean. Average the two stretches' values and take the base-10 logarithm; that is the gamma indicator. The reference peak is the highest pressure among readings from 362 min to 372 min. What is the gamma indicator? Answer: -0.76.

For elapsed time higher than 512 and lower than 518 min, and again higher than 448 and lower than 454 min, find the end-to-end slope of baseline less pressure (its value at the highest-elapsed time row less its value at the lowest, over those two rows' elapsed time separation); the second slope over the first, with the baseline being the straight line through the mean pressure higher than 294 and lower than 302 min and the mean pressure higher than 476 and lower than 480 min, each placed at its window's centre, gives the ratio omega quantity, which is -1.5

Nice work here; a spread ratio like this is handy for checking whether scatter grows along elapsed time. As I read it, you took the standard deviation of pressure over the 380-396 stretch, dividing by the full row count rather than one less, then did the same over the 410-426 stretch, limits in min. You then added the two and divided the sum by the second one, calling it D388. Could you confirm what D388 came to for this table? 2.0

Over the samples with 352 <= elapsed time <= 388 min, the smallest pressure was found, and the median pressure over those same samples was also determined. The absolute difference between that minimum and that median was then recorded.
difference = 0.11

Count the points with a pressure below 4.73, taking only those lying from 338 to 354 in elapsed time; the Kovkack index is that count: 7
